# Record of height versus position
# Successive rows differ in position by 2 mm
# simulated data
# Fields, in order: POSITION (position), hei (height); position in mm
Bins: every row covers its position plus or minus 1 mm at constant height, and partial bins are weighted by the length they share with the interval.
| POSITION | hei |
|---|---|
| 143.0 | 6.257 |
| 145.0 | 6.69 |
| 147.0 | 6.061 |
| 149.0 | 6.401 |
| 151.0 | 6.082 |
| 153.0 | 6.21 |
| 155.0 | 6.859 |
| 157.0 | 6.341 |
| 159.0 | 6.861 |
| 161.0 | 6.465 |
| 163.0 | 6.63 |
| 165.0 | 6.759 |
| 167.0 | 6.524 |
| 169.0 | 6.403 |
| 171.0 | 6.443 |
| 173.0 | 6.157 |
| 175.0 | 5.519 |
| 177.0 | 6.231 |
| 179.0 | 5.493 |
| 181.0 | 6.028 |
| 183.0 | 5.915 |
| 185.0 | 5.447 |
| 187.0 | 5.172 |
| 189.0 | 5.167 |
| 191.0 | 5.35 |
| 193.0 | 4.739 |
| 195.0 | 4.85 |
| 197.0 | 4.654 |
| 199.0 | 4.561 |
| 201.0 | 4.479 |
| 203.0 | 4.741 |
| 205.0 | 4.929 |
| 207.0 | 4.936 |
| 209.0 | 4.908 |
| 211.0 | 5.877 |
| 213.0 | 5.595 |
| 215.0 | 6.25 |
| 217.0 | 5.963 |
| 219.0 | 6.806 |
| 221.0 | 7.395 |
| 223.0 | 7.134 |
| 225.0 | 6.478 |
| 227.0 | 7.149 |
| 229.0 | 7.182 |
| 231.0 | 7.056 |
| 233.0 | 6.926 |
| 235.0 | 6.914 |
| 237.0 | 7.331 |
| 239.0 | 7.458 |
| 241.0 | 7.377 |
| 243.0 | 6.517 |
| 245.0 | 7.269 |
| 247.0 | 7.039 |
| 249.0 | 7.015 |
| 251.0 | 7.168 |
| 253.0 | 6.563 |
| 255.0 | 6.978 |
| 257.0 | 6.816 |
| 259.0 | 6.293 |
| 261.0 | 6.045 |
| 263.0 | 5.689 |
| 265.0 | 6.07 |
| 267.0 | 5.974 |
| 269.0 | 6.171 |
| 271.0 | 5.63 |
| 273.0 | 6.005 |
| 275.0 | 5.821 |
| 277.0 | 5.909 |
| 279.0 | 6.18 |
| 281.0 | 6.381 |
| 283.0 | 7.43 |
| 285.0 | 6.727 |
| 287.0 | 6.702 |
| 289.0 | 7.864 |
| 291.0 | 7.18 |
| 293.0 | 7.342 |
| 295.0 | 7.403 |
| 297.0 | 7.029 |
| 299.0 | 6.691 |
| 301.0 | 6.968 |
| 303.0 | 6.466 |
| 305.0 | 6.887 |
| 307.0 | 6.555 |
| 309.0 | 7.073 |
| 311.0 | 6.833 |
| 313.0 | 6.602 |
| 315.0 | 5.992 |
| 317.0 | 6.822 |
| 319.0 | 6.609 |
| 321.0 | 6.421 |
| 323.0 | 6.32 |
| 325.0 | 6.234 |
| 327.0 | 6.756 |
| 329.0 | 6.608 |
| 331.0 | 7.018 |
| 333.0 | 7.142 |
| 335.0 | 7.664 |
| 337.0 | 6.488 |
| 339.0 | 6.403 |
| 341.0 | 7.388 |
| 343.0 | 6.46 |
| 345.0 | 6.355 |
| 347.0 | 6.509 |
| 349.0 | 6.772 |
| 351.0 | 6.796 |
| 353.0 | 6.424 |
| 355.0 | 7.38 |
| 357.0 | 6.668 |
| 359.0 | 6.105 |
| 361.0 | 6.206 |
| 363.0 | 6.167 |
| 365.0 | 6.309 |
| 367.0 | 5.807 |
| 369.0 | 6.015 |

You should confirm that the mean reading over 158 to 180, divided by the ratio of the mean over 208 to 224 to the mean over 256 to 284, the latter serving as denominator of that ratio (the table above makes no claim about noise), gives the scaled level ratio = 6.2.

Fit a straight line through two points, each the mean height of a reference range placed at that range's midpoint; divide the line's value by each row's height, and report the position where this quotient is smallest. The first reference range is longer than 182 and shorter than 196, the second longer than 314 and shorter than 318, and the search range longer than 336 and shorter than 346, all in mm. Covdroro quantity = 341.0 mm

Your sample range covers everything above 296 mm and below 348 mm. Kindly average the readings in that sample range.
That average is 6.7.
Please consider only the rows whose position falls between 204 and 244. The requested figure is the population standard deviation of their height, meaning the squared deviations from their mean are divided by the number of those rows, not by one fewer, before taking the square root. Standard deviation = 0.84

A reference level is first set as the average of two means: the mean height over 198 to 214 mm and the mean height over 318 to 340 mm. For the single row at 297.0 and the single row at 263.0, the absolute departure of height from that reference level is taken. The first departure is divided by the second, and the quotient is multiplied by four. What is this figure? 29.3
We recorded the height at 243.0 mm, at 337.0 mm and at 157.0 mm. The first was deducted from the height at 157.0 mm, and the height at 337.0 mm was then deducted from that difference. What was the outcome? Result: -6.7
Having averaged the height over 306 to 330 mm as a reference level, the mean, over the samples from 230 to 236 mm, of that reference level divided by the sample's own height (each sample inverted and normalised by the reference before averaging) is 0.94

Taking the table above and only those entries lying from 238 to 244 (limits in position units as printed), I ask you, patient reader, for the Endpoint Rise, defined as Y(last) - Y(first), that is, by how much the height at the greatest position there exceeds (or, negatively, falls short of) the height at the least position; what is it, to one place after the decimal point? -0.9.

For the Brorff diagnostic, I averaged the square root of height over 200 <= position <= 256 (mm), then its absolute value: 2.54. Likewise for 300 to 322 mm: 2.58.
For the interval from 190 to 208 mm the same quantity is 2.19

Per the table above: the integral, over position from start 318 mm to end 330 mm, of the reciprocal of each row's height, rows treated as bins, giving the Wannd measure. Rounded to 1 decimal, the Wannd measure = 1.9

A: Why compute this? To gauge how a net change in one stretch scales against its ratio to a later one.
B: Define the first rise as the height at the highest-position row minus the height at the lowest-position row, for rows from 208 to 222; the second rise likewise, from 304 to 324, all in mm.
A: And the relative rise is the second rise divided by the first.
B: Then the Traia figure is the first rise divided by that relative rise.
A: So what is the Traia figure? -10.9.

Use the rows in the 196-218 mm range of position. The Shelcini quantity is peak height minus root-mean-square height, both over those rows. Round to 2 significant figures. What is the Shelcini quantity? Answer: 1.0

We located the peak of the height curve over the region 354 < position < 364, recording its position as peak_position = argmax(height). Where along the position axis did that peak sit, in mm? 355.0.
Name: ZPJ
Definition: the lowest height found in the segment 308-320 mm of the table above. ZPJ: 5.992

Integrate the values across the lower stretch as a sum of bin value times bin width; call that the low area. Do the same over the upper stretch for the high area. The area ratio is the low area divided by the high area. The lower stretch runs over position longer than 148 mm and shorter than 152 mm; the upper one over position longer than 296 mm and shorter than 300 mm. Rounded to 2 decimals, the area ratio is 0.91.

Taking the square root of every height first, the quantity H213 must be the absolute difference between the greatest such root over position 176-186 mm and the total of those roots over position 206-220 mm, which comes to 14.3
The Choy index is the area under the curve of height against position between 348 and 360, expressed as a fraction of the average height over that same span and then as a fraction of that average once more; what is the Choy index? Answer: 1.79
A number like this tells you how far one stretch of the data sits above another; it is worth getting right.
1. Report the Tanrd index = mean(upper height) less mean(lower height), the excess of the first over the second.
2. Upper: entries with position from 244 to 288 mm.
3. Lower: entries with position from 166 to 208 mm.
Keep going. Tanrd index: 1.0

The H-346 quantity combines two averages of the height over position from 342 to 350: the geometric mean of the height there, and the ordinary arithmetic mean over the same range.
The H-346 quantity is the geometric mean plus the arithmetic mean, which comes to 13.0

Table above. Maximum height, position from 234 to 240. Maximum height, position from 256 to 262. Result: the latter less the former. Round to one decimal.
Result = -0.6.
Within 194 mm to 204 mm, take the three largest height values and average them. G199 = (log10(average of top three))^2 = 0.46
